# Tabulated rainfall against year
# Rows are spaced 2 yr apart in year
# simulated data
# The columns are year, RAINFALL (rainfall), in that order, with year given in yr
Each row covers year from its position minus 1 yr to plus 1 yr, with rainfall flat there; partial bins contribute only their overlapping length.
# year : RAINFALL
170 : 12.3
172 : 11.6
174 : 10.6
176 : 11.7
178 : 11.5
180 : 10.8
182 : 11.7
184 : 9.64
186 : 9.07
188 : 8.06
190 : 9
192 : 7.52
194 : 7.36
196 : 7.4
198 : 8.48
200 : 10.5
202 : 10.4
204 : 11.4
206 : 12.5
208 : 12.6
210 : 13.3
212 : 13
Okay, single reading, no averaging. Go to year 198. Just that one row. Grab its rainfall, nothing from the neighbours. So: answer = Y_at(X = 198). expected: 8.48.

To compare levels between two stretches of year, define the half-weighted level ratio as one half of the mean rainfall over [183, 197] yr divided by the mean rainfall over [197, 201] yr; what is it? 0.44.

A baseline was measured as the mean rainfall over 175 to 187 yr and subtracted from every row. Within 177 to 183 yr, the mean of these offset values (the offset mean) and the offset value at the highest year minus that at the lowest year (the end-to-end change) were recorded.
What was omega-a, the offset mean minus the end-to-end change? 0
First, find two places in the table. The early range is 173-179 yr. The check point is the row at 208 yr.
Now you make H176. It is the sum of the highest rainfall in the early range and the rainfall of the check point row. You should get 24.3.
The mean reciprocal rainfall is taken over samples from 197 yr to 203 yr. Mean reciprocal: 0.10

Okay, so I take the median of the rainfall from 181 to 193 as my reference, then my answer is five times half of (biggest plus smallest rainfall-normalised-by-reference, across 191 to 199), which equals 4.4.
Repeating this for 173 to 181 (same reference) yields 6.2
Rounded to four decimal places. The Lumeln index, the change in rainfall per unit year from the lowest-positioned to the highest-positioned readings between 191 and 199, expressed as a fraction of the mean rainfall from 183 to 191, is 0.0179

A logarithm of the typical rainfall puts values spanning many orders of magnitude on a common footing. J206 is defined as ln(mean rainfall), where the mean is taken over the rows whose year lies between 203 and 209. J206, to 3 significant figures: 2.50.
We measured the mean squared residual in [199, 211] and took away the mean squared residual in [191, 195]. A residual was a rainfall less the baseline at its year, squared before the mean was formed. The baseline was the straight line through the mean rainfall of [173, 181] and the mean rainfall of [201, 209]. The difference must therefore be -15.3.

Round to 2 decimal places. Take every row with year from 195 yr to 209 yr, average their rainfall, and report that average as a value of 10.47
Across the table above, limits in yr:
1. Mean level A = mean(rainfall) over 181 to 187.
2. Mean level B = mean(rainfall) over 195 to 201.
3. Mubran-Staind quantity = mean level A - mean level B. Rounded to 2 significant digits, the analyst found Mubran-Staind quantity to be 1.3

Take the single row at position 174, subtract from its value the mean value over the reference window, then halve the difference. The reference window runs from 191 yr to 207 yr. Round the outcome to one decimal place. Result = 0.6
